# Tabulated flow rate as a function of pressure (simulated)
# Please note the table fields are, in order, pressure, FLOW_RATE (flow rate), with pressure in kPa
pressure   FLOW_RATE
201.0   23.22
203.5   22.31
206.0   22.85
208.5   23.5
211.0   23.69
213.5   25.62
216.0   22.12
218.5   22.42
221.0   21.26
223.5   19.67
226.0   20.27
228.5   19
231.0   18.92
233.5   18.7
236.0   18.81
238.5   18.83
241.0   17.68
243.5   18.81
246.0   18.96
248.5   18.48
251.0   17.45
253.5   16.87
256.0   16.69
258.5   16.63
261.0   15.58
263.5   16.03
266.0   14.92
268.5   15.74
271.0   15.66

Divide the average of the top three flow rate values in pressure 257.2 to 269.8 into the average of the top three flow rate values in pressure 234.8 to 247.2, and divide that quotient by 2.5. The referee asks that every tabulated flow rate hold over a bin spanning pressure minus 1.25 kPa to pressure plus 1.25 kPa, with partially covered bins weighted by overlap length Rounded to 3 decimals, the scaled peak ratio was 0.468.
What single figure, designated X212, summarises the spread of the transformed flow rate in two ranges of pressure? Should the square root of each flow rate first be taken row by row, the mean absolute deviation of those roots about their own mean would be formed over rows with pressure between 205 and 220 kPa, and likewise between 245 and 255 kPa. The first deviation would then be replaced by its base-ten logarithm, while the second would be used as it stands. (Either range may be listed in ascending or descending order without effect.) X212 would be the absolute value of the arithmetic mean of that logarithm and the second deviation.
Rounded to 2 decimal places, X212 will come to 0.47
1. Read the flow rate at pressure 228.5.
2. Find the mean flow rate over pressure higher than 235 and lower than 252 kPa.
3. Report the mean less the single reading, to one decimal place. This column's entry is -0.6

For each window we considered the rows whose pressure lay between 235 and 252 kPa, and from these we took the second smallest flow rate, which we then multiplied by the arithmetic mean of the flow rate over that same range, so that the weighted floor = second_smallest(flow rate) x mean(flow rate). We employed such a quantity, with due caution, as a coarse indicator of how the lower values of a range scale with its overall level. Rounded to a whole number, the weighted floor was 326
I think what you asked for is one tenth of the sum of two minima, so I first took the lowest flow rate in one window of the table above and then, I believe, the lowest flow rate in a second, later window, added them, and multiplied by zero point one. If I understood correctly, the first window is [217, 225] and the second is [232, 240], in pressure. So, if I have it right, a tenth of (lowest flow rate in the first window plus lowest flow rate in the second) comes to 3.8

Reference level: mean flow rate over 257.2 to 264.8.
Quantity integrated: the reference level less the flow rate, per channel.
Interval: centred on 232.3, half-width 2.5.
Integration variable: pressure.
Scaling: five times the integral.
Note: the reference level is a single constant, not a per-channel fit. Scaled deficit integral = -68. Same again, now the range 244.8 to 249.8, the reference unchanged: -66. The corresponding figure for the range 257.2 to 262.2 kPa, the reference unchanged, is -1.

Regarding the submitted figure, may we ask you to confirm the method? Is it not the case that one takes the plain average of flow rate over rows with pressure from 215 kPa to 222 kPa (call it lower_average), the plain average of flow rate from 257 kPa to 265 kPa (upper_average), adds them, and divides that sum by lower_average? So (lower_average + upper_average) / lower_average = 1.73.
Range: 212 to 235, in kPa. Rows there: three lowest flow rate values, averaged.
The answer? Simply 19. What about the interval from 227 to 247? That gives 18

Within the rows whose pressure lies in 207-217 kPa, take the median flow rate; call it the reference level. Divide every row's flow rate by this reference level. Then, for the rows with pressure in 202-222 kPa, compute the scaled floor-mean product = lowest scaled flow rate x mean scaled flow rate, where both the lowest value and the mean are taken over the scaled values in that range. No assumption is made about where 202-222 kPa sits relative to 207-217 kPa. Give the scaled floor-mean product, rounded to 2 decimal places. 0.88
